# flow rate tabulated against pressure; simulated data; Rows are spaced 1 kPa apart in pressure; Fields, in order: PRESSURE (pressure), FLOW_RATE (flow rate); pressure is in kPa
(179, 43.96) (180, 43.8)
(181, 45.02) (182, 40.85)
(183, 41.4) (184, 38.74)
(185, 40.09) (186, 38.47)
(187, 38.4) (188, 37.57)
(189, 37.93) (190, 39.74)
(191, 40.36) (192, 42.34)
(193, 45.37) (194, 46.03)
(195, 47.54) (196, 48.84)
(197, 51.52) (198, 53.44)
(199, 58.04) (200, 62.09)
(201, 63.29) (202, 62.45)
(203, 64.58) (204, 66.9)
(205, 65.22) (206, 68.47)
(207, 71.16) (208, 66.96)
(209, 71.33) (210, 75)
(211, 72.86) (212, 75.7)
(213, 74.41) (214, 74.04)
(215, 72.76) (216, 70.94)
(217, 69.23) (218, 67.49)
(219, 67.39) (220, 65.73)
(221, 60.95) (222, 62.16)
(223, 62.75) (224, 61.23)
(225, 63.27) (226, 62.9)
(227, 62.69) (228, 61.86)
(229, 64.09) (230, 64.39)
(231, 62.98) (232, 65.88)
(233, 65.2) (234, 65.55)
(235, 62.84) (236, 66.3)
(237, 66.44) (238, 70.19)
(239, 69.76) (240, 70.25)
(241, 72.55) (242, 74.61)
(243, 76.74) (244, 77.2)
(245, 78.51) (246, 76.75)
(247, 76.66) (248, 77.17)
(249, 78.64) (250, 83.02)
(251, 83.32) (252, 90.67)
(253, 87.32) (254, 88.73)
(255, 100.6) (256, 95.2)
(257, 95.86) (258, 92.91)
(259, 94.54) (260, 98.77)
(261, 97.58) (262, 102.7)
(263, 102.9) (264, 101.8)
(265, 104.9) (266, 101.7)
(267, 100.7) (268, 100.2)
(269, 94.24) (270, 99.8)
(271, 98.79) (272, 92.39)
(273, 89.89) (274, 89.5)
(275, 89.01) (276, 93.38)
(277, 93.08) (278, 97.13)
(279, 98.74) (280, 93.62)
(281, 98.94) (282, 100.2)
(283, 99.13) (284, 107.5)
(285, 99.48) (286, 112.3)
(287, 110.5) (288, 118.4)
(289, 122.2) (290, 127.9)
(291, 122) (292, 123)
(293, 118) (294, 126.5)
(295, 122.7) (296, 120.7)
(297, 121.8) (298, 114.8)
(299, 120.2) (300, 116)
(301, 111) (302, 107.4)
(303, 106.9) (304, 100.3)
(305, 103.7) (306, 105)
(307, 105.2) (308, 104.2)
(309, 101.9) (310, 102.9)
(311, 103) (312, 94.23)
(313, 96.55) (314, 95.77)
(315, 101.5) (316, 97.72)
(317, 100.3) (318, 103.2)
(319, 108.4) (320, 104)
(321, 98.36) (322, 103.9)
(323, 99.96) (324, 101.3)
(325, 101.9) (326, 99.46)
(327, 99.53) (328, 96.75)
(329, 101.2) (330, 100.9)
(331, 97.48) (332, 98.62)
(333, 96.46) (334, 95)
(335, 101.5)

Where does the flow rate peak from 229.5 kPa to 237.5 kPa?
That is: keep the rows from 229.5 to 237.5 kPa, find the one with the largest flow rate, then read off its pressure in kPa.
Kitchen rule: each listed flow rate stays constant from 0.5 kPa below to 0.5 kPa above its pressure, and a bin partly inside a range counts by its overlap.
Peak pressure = 237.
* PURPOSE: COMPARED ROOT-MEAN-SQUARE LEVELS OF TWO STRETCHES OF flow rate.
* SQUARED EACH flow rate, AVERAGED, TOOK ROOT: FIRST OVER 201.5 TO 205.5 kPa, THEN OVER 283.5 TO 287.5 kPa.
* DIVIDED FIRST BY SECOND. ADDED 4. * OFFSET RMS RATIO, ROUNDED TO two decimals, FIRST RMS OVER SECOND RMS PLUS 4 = 4.60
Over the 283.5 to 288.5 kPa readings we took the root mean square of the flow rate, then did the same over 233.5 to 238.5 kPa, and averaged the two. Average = 88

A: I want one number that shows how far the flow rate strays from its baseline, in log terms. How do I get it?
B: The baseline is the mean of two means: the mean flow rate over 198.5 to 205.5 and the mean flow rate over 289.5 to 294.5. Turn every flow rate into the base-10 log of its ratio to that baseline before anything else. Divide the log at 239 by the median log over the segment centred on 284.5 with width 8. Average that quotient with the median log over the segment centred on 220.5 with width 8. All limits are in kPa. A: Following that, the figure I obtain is -1.5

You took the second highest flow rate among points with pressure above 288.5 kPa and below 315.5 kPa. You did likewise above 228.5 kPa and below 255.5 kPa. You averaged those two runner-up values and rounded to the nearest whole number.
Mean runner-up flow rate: 109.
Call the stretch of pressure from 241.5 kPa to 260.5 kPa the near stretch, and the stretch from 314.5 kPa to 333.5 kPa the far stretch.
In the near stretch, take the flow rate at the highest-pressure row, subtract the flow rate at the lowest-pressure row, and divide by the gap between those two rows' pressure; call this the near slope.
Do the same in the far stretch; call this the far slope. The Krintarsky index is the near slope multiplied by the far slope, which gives -0.38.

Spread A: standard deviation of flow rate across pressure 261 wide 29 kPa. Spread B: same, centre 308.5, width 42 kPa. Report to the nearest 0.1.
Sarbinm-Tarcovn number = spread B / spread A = 1.2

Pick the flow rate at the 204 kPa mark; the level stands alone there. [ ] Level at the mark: 66.9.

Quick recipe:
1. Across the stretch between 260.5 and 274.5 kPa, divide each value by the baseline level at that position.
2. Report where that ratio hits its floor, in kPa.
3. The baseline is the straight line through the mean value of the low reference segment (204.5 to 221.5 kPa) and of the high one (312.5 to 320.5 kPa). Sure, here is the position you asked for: 274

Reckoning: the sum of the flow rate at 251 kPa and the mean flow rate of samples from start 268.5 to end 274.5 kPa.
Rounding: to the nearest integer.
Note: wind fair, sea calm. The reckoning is 177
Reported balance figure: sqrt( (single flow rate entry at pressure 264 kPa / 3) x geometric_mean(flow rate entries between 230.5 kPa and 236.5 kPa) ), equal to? 47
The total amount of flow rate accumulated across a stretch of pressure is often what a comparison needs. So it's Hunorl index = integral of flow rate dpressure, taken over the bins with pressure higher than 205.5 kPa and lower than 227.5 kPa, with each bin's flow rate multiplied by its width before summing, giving 1499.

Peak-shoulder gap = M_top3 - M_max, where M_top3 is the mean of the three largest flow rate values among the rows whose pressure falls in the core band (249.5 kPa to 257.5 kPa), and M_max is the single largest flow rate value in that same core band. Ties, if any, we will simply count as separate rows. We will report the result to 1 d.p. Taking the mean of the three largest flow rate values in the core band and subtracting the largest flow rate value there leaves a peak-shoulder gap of -3.4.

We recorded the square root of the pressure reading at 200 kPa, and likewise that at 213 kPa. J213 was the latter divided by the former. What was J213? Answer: 1.09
